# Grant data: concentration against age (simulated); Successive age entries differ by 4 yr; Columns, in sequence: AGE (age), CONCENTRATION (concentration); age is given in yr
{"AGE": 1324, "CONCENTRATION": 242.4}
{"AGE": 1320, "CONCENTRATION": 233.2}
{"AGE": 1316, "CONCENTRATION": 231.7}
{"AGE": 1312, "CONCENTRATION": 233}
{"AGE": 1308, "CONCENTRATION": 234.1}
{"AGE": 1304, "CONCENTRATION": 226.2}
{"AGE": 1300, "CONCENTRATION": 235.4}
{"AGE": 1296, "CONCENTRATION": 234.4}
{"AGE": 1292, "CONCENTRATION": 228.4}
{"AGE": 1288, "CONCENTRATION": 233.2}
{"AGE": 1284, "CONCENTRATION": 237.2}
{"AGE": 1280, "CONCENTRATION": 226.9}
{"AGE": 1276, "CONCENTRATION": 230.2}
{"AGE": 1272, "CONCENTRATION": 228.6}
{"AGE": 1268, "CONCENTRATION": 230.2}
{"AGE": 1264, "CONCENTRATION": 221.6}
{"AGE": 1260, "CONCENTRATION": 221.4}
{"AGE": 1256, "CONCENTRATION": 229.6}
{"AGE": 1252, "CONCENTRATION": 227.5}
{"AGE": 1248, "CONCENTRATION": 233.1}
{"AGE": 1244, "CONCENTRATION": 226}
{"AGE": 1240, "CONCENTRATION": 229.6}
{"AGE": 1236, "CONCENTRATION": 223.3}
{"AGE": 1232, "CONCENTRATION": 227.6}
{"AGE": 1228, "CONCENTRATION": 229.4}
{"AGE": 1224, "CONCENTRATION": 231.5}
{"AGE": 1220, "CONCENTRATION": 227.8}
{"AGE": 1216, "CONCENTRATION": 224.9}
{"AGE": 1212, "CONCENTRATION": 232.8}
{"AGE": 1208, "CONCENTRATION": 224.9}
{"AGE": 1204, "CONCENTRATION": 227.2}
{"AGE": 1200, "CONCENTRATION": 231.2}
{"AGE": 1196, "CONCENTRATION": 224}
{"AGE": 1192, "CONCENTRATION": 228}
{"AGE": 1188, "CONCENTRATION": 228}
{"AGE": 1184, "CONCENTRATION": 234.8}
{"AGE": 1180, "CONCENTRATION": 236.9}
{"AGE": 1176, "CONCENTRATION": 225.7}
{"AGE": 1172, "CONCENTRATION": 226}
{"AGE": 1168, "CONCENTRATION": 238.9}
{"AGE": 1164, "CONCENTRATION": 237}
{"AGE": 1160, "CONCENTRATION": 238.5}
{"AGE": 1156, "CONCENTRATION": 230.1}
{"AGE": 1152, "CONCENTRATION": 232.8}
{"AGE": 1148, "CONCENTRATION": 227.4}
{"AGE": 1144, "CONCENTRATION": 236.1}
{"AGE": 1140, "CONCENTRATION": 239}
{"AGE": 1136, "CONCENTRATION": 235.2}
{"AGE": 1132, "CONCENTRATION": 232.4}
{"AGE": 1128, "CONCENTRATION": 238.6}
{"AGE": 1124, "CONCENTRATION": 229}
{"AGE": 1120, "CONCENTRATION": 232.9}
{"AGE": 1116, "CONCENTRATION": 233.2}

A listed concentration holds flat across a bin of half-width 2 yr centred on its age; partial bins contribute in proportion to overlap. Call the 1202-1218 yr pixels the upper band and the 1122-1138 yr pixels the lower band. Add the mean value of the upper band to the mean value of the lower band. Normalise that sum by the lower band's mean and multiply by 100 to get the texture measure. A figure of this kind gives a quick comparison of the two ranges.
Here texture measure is 197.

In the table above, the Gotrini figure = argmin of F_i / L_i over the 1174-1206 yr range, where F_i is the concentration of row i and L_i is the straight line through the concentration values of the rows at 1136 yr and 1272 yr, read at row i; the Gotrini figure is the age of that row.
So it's 1196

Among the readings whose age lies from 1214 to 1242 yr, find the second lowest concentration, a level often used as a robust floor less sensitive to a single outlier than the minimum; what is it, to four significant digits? 224.9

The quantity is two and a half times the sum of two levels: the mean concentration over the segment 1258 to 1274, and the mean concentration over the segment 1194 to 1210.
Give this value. 1131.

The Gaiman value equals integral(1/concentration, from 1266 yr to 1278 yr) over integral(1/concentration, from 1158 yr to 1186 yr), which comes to 0.4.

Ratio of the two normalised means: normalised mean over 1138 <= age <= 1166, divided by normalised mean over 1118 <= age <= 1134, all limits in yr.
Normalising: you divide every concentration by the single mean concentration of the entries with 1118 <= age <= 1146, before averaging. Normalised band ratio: 1.005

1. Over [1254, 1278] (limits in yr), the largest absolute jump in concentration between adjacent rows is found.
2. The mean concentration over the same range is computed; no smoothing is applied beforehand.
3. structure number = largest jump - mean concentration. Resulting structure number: -218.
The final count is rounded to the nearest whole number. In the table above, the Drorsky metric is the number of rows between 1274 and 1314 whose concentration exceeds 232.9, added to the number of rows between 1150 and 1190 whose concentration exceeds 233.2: 11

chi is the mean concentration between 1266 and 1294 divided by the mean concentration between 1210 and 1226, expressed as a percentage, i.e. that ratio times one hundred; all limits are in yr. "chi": 101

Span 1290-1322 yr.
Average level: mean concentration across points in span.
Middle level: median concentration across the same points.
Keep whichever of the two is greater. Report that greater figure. 233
